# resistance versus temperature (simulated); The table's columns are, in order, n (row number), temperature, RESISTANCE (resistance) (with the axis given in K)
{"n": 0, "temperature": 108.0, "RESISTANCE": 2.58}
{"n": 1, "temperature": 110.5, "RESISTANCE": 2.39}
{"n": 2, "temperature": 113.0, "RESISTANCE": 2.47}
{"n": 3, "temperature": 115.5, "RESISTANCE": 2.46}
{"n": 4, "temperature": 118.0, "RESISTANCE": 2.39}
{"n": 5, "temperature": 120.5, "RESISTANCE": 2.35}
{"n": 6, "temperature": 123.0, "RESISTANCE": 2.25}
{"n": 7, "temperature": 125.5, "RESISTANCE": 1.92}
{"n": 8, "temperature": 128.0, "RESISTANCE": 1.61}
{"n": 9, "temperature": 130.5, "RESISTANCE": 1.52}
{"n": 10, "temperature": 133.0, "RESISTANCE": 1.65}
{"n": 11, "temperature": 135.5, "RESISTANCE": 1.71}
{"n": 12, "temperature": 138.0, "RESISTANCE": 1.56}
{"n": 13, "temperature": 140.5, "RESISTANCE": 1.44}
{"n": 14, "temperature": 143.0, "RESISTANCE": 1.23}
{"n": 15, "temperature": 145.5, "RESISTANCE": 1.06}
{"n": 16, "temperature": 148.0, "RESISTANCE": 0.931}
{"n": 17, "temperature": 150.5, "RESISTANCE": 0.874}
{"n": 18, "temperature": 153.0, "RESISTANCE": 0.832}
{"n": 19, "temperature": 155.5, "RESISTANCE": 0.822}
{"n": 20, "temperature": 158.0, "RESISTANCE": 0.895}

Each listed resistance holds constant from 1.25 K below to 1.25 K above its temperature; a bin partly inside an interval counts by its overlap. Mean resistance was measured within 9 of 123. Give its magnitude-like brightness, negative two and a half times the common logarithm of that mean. -0.79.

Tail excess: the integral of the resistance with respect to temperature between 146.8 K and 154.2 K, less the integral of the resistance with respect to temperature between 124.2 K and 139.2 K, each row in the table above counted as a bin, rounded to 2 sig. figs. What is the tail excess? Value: -18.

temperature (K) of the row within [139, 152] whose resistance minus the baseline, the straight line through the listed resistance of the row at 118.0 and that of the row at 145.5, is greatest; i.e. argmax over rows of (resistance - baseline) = 140.5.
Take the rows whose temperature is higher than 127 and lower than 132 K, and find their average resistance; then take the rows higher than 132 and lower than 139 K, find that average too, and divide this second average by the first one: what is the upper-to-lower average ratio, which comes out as 1.05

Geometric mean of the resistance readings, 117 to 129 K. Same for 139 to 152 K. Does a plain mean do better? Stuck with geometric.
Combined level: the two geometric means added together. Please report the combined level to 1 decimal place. 3.2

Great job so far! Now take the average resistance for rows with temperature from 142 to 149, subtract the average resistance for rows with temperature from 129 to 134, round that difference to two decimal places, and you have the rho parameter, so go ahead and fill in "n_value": -0.51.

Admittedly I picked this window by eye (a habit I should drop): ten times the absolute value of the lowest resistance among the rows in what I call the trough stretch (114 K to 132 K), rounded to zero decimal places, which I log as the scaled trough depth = 15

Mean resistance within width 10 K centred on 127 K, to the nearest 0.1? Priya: 1.8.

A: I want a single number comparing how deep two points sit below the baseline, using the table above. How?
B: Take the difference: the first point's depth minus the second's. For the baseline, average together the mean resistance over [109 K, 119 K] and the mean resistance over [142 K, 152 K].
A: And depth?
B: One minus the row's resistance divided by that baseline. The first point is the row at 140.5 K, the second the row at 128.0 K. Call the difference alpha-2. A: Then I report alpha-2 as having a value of 0.1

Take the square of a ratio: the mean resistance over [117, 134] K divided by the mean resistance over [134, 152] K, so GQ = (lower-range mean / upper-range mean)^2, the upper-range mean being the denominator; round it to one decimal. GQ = 2.4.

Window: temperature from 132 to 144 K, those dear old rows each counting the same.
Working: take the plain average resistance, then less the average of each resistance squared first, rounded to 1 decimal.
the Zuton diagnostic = -0.8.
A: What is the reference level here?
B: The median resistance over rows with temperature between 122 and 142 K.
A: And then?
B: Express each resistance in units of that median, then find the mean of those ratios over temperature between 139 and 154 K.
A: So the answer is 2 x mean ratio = 1.3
